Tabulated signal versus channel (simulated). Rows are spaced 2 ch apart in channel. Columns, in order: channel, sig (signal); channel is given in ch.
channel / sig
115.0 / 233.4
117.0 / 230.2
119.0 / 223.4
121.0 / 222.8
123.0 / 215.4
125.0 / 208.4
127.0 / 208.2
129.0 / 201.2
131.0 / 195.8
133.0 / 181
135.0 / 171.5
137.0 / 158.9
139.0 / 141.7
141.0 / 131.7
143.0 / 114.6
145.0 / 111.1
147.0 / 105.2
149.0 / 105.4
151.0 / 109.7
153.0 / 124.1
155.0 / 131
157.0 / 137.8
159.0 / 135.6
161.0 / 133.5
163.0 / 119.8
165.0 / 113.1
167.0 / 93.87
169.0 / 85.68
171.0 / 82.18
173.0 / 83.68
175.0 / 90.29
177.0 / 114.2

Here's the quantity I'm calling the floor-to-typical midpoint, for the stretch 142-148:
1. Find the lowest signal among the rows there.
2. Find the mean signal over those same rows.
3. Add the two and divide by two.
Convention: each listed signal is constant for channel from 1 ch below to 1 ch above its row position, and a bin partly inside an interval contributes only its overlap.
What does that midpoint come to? 108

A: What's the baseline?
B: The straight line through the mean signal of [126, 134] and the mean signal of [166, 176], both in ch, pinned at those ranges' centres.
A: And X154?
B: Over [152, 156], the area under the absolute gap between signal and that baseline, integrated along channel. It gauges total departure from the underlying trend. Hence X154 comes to 24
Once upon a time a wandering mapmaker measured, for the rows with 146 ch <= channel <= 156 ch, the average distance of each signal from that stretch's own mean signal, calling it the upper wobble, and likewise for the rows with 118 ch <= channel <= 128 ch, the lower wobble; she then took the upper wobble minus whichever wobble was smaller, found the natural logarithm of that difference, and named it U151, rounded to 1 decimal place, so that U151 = 1.4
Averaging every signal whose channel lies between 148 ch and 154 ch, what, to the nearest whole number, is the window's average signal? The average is 113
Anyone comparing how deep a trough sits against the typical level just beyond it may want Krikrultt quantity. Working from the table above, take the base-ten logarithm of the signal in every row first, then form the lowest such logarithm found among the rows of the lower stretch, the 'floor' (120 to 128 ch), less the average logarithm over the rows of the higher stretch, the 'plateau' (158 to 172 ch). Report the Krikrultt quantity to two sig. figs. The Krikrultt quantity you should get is 0.29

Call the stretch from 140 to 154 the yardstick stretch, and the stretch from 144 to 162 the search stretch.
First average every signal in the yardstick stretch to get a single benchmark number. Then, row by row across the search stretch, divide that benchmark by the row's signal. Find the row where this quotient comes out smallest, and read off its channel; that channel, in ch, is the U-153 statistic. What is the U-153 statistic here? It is 157.0 ch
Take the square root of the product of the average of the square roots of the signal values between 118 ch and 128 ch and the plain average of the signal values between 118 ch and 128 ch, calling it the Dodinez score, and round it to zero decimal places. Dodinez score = 56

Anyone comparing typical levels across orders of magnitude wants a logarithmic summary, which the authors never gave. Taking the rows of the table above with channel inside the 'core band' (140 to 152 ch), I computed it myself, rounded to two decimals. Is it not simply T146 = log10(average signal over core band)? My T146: 2.05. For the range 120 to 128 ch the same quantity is 2.33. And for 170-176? 1.93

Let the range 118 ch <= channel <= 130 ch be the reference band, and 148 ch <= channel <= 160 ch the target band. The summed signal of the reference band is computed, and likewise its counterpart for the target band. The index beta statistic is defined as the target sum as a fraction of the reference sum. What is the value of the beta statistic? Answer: 0.58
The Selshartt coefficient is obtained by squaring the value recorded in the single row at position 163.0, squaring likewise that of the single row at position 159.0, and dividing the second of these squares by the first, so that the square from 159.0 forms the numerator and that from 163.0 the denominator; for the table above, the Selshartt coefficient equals 1.3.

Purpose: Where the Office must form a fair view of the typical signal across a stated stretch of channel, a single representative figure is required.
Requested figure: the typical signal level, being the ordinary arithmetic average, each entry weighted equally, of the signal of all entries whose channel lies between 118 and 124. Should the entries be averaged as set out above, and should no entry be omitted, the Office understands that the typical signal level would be 221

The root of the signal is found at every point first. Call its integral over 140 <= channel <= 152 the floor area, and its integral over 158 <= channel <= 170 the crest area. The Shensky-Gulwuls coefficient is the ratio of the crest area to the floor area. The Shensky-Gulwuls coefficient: 1.00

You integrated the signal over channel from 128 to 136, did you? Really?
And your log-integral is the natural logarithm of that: 7.31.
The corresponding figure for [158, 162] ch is 6.29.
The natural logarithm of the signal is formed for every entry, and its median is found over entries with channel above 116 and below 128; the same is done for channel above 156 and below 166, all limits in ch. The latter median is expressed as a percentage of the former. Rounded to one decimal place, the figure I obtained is 90.8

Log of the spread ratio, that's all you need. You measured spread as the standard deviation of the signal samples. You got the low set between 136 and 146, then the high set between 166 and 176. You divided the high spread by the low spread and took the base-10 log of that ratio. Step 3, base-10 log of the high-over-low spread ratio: -0.61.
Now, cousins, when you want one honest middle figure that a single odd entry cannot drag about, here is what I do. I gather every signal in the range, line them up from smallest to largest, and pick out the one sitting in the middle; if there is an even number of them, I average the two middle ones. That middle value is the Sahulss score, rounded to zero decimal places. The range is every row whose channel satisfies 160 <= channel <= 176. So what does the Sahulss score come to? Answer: 92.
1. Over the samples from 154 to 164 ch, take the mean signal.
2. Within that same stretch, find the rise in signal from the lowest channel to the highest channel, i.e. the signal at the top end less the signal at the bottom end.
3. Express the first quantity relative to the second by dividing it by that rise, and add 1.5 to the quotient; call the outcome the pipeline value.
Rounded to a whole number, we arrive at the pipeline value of -10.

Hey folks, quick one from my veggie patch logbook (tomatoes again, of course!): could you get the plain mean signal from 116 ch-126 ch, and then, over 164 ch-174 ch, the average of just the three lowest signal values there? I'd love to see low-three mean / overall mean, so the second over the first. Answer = 0.38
